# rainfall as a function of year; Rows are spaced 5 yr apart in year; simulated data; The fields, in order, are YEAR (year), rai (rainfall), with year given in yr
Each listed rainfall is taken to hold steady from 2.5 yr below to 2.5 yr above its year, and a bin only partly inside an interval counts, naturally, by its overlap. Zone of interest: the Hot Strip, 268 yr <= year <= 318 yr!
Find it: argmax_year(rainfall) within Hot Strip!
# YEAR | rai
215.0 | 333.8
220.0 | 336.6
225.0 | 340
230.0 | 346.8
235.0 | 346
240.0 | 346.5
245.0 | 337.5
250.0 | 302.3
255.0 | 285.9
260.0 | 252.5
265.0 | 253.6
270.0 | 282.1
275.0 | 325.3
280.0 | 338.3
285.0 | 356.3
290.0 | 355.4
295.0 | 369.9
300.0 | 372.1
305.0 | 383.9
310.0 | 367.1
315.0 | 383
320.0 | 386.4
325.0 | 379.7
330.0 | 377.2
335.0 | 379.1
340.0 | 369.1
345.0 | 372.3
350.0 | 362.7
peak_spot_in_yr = 305.0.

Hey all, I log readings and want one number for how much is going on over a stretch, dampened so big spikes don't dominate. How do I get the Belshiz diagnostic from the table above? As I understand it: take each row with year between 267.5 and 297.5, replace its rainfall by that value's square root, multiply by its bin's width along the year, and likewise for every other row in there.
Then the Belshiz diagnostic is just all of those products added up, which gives 551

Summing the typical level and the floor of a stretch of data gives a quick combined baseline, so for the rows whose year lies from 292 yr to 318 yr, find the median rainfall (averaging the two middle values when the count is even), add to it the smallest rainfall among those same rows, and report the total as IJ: 739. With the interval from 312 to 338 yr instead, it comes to 757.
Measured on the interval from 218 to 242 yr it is 683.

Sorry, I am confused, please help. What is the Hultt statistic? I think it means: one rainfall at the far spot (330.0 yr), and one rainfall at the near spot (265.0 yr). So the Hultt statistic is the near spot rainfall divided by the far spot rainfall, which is 0.67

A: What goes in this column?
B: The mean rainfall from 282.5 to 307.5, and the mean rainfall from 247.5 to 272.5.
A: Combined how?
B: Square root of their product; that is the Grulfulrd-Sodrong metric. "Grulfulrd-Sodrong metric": 318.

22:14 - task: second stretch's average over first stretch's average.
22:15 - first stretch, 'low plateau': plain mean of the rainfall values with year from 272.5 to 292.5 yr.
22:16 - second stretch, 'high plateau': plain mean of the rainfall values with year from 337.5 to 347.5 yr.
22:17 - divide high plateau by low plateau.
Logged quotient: 1.08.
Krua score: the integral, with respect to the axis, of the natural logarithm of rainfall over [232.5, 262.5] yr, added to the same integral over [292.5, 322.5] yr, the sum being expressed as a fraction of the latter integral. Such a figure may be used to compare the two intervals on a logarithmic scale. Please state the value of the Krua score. 1.97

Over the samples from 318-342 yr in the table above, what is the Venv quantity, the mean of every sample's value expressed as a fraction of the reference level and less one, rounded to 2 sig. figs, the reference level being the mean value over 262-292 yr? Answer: 0.19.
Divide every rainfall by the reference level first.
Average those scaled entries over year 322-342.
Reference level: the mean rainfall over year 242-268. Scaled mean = 1.31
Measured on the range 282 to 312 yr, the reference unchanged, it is 1.28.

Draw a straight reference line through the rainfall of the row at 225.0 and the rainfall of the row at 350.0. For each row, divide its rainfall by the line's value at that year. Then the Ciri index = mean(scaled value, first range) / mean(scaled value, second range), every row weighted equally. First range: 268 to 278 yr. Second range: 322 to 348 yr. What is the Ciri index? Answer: 0.84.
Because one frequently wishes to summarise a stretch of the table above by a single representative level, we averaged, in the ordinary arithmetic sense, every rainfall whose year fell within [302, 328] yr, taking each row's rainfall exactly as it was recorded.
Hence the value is 380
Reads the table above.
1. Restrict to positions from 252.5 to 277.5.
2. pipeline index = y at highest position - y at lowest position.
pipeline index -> 39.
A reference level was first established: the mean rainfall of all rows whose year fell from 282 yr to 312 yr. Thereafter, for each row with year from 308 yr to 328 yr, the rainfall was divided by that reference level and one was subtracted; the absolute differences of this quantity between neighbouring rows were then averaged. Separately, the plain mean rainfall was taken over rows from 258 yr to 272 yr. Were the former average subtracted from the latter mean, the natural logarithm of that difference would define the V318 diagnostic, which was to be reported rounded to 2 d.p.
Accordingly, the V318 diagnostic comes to 5.57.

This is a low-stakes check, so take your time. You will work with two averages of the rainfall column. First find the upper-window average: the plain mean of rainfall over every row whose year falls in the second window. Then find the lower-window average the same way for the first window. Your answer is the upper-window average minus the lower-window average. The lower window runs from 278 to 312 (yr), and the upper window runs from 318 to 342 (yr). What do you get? 15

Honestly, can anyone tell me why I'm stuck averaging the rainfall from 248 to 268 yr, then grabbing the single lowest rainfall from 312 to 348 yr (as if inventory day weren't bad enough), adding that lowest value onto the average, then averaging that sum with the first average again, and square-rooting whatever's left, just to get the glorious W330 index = 21.4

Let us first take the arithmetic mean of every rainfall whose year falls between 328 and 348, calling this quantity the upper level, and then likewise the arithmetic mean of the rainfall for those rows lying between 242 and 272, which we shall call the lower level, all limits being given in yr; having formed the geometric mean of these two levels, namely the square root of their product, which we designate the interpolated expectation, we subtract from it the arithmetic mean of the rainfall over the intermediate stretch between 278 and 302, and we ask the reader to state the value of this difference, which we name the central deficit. -31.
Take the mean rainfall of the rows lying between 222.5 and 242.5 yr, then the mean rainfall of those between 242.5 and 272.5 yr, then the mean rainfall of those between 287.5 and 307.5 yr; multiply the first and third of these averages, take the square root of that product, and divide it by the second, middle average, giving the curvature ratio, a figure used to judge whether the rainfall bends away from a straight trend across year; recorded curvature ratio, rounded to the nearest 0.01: 1.25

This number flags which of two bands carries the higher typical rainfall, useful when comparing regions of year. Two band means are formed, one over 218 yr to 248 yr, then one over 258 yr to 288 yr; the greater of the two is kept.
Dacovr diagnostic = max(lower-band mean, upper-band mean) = 342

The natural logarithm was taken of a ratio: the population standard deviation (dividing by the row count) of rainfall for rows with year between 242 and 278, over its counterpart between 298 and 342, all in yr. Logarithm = 1.6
